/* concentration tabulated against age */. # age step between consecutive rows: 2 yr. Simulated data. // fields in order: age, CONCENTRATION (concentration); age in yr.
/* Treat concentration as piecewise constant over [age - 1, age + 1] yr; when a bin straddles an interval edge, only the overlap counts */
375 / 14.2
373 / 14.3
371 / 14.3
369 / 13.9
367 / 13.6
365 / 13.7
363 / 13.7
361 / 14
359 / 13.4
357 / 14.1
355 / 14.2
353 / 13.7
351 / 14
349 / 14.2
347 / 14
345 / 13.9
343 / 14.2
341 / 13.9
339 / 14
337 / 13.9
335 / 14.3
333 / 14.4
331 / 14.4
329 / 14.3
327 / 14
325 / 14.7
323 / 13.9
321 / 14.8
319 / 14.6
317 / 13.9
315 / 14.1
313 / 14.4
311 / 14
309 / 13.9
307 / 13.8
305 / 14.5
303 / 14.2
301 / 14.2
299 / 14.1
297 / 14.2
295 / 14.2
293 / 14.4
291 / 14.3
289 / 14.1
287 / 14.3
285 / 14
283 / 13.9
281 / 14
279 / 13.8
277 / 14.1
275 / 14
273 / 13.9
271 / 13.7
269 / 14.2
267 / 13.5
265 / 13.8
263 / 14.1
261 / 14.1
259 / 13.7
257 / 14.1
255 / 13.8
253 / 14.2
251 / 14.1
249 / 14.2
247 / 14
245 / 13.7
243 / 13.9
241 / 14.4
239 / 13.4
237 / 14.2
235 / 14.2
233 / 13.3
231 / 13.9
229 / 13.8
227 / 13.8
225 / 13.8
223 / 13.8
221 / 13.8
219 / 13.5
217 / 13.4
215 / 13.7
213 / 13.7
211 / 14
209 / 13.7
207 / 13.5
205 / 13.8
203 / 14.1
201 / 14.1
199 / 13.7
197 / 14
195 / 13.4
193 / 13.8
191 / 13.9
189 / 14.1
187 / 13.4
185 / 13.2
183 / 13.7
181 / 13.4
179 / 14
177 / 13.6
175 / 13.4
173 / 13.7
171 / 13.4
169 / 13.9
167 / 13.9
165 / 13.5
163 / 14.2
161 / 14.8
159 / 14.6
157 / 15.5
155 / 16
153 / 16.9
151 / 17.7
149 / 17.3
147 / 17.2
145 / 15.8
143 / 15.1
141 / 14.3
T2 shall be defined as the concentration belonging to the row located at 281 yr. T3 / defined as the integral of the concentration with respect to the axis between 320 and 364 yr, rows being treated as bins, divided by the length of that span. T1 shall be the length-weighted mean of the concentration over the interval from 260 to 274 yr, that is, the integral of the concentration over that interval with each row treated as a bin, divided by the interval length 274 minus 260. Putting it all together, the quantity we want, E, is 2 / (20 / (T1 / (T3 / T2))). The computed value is 1.38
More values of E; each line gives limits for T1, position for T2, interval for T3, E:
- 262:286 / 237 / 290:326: 1.39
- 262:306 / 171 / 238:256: 1.35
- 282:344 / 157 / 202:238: 1.60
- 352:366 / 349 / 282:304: 1.39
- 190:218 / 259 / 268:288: 1.35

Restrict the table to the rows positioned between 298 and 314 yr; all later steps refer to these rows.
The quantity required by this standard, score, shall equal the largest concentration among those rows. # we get 14.5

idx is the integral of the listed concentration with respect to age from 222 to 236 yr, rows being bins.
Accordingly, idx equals 193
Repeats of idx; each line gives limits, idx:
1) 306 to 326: 284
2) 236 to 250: 196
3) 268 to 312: 620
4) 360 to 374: 195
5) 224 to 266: 585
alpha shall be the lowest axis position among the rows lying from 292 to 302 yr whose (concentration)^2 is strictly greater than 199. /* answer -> 293 yr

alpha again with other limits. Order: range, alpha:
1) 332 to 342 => 333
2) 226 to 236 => 235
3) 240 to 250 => 241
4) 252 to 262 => 253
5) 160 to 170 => 161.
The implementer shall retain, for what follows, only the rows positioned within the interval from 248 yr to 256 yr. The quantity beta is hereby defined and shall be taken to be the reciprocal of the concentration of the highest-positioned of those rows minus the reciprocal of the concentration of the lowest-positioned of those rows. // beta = 0.002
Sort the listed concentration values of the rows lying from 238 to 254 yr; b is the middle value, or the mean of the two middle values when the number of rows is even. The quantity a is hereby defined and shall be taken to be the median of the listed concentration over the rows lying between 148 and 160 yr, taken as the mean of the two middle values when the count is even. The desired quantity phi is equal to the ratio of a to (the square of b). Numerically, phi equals 0.0833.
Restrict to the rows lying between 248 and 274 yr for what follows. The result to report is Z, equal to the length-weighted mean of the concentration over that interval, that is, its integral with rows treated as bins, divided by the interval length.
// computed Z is 14.0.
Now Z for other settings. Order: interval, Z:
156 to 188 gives 13.9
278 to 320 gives 14.1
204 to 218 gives 13.7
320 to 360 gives 14.1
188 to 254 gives 13.8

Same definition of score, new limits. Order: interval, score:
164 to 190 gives 14.1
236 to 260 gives 14.4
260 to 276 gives 14.2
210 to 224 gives 14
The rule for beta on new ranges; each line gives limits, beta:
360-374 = -0.001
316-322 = -0.004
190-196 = 0.003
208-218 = 0.002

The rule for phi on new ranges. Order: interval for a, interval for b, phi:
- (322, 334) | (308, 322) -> 0.0722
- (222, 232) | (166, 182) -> 0.0741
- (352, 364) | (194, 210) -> 0.0733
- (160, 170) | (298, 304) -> 0.0689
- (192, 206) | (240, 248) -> 0.0709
